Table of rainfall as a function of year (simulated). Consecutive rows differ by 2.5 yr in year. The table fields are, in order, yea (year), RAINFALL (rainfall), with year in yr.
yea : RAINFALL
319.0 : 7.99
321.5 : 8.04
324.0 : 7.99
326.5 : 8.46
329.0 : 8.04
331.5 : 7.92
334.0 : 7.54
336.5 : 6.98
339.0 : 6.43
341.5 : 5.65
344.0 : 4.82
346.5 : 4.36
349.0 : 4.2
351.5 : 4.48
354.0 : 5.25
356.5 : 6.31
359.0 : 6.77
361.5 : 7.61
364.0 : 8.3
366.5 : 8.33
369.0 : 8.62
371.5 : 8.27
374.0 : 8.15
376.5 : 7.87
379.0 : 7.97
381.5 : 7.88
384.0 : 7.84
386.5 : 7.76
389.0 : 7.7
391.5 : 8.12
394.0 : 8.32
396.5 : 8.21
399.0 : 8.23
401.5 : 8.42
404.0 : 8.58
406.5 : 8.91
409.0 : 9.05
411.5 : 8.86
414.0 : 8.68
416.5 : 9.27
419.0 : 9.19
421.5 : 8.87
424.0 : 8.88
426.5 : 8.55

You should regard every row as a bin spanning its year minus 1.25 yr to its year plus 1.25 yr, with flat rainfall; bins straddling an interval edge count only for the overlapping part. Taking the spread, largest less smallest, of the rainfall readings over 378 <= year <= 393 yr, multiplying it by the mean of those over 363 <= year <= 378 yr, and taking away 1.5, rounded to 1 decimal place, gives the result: 2.0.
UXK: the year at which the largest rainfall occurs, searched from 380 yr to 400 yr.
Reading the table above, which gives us 394.0 yr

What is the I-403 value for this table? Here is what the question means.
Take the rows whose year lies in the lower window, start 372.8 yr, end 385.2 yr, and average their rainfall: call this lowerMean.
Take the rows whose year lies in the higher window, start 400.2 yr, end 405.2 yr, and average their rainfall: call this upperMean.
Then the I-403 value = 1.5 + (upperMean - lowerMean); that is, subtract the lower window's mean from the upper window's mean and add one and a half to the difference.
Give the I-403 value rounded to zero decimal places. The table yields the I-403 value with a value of 2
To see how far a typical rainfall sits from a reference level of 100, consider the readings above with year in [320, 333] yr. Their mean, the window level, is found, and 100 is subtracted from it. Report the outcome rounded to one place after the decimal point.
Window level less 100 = -91.9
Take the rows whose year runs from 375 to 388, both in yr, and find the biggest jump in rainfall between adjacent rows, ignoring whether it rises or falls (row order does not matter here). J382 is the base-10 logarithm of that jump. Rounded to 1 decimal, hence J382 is -1.0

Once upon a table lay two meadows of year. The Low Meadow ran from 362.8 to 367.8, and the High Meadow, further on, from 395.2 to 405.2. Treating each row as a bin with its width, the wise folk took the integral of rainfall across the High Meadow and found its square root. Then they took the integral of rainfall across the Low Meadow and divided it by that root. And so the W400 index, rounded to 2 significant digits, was 4.5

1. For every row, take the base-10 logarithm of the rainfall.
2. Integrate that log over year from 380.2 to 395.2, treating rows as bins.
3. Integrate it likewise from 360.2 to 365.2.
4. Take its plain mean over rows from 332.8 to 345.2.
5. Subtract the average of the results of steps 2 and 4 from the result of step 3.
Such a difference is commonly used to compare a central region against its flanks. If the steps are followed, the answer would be -2.6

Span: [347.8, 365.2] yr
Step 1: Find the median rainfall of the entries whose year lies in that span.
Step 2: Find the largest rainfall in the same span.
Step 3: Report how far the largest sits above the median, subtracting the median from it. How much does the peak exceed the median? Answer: 1.99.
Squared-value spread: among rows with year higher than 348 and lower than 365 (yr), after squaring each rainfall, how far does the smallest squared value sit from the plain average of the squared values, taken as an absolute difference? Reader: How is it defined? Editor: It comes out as 22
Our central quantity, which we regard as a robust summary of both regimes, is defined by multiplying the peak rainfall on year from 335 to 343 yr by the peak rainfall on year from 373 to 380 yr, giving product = 57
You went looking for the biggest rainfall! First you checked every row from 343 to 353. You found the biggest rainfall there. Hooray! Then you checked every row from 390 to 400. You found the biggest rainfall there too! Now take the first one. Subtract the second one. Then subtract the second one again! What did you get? -11.8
